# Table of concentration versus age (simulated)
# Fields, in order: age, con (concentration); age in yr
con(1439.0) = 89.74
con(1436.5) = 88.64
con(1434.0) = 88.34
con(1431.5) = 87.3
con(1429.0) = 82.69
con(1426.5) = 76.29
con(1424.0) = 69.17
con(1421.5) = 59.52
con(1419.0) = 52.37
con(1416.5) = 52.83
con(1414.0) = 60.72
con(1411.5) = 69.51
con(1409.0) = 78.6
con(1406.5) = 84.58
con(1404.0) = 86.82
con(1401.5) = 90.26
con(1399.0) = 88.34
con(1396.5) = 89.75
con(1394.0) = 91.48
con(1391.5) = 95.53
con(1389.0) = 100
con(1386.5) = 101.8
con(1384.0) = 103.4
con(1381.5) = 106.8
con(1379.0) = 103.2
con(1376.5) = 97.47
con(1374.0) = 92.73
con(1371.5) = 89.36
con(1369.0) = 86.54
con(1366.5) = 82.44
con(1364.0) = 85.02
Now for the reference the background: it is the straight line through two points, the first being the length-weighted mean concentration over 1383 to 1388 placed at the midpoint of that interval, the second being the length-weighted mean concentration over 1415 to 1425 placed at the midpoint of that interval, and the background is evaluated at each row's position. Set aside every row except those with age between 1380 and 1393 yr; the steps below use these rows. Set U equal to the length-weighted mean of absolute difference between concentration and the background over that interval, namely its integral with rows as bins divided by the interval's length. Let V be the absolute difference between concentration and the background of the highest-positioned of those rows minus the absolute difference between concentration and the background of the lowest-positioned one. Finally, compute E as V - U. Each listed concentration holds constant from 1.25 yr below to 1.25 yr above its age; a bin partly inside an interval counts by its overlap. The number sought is -1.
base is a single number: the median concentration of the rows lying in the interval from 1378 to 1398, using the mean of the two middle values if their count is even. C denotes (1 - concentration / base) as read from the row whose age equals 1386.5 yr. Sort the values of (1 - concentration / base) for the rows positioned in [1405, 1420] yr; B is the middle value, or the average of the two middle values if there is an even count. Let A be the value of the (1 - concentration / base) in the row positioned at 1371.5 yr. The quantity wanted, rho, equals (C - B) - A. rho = -0.48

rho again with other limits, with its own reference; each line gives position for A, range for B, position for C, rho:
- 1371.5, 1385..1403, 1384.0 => -0.23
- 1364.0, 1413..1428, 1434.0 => -0.44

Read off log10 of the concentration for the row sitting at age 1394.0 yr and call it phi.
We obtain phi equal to 1.96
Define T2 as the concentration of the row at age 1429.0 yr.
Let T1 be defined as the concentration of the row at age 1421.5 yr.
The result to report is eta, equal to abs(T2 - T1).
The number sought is 23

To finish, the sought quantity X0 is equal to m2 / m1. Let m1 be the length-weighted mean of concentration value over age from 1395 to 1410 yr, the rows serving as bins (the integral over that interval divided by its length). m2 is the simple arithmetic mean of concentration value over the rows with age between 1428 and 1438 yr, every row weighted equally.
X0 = 1.00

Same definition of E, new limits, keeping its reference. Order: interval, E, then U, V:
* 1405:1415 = -9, 5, -4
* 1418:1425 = 0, 9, 9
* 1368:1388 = -51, 14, -36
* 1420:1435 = 17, 28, 45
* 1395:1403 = 3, 4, 7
